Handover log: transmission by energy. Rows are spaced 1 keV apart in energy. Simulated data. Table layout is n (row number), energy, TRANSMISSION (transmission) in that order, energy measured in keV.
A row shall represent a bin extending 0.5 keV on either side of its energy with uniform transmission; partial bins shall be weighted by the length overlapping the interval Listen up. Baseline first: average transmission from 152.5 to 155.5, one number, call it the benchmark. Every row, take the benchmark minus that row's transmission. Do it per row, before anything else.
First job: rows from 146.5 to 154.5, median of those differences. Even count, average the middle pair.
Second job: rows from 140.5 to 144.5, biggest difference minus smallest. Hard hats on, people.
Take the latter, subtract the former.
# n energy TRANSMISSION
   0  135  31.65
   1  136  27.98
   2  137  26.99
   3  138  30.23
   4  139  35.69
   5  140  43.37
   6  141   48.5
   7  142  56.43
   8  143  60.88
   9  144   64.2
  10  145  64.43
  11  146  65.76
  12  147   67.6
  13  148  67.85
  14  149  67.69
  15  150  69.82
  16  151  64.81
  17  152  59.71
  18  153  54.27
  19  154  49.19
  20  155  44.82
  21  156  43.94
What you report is 32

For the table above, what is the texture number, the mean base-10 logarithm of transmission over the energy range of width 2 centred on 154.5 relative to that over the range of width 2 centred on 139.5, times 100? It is 105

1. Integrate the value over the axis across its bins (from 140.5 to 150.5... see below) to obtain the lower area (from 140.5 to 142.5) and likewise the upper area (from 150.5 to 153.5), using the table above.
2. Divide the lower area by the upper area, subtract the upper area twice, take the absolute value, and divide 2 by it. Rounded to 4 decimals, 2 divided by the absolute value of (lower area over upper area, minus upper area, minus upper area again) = 0.0056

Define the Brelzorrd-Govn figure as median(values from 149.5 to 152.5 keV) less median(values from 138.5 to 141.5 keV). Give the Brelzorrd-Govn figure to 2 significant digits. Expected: 21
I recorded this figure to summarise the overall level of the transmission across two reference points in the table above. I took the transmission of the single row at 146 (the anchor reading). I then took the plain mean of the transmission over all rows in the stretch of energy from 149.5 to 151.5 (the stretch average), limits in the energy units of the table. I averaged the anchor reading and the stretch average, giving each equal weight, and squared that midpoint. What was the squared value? 4427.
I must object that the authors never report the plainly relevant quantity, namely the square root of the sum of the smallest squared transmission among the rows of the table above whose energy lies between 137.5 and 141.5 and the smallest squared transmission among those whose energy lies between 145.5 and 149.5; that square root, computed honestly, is 72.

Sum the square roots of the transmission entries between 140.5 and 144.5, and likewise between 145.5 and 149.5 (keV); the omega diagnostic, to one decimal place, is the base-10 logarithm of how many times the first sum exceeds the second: 0.0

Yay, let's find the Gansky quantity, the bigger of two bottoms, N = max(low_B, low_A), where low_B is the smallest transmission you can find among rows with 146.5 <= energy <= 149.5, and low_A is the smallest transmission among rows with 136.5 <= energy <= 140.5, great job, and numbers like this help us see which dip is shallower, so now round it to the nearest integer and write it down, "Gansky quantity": 68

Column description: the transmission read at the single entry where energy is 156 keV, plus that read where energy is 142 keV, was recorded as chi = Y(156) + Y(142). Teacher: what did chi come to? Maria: 100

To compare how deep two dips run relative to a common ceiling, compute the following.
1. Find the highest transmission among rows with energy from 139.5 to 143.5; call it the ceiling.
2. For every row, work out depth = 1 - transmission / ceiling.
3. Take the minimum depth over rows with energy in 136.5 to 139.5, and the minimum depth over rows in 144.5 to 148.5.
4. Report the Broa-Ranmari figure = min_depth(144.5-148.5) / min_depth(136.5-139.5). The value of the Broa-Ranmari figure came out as -0.28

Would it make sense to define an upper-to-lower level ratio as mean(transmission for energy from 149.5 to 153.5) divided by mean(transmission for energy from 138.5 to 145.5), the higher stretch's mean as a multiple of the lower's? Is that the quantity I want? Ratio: 1.16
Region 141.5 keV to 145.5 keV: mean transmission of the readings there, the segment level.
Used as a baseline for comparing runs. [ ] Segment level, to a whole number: 61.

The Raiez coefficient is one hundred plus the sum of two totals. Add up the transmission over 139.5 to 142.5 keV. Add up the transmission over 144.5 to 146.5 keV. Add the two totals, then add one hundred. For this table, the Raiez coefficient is 378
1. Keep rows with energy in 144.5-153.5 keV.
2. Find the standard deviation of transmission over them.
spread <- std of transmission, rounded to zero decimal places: 5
